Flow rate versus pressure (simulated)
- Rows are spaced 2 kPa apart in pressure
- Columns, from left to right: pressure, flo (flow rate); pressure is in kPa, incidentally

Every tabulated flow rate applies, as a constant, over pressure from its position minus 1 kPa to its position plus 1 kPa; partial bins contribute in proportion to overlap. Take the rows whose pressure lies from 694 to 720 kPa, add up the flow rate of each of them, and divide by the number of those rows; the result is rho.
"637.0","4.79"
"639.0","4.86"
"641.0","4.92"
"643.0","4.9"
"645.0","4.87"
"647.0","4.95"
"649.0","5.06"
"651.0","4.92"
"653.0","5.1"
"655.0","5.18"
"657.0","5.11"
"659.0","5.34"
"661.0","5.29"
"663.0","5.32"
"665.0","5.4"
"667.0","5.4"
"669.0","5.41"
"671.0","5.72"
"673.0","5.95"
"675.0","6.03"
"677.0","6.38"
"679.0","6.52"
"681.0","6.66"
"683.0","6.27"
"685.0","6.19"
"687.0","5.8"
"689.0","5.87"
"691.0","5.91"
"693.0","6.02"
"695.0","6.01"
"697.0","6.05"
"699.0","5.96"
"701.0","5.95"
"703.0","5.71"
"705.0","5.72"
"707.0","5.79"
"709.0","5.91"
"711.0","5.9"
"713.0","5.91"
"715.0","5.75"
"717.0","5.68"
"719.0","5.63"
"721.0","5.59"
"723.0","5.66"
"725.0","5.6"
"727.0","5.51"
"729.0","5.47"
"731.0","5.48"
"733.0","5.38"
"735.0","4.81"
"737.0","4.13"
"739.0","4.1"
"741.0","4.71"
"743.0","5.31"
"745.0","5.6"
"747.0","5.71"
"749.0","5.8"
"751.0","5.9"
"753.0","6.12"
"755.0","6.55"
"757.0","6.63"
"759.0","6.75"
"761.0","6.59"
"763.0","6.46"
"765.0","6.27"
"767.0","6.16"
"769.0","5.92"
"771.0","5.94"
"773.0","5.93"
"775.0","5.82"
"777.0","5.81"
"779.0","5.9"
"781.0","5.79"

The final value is 5.84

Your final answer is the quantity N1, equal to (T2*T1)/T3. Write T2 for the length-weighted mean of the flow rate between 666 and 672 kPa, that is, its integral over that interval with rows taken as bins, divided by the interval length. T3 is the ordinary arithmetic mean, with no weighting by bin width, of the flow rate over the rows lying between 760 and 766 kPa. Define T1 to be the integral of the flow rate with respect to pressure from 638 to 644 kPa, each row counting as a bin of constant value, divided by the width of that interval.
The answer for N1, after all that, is 4.2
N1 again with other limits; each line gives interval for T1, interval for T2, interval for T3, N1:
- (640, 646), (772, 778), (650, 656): 5.7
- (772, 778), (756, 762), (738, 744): 8.3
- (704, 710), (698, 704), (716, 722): 6.1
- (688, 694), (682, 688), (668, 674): 6.3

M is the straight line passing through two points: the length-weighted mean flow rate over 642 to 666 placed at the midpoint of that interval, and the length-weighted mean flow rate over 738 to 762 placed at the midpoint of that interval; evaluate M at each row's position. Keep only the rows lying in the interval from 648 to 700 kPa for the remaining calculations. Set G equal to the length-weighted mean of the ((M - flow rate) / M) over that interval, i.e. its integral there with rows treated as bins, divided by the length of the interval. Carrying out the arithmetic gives -0.09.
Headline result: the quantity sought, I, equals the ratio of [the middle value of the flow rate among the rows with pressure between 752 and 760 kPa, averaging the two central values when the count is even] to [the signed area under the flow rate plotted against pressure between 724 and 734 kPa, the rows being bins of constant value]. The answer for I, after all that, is 0.120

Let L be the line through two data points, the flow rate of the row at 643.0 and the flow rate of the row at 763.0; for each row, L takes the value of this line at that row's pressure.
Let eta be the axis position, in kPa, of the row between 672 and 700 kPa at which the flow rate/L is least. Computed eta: 699.0 kPa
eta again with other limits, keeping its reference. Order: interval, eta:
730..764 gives 739.0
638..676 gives 651.0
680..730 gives 729.0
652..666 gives 657.0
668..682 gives 669.0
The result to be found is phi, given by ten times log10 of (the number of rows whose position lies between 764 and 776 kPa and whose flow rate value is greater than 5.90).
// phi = 7.0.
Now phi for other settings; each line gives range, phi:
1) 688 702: 7.8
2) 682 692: 4.8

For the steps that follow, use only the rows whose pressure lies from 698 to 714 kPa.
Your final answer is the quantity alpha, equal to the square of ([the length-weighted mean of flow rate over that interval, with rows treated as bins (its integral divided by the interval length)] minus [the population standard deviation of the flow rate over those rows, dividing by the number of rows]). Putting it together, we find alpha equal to 33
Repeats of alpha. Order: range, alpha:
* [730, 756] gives 22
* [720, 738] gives 23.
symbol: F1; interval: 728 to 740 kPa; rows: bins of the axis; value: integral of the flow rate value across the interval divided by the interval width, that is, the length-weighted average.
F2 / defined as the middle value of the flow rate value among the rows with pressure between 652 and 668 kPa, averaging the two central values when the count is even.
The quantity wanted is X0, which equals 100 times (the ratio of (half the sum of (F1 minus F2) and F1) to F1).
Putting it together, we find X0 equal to 46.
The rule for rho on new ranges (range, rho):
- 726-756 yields 5.37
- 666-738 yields 5.77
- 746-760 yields 6.21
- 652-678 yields 5.51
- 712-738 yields 5.43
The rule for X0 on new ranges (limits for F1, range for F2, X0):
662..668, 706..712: 45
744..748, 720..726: 50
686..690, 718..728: 52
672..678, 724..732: 55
